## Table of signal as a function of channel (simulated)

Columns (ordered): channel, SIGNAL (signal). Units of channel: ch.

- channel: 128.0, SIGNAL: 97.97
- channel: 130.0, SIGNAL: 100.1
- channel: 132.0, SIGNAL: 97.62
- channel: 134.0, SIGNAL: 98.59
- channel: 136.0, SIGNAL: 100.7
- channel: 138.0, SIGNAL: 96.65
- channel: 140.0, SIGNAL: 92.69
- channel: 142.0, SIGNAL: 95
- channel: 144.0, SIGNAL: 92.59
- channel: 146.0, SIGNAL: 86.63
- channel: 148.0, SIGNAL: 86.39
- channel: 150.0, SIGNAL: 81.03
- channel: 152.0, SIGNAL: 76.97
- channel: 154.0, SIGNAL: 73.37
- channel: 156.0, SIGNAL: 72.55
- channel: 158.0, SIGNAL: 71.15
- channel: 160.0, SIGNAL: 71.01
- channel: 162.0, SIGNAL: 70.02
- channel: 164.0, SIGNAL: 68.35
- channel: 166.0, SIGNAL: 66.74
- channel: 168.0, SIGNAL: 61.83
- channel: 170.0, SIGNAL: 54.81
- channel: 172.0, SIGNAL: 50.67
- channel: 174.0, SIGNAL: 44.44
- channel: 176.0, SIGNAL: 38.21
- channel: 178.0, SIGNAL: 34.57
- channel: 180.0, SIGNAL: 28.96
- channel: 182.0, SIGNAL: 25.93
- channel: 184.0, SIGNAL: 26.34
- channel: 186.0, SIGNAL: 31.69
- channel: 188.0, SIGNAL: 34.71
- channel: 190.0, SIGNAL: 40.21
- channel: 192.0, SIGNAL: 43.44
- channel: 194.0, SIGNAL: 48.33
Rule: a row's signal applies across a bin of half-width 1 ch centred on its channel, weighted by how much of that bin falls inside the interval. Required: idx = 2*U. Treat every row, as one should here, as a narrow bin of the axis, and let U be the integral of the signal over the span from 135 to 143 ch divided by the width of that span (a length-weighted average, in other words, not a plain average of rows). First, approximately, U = 96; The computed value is 193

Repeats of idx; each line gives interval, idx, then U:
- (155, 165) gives 141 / 71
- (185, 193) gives 75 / 38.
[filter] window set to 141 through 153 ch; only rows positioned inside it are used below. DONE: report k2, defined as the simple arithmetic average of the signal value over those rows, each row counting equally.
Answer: 86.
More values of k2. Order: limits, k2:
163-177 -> 55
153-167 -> 70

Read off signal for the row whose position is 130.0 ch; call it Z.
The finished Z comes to 100.1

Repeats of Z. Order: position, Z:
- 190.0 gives 40.21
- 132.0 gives 97.62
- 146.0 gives 86.63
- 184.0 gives 26.34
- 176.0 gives 38.21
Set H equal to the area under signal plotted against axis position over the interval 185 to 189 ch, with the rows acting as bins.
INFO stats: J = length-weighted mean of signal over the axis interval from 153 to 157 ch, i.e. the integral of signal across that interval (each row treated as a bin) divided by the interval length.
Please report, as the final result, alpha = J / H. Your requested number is 0.55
